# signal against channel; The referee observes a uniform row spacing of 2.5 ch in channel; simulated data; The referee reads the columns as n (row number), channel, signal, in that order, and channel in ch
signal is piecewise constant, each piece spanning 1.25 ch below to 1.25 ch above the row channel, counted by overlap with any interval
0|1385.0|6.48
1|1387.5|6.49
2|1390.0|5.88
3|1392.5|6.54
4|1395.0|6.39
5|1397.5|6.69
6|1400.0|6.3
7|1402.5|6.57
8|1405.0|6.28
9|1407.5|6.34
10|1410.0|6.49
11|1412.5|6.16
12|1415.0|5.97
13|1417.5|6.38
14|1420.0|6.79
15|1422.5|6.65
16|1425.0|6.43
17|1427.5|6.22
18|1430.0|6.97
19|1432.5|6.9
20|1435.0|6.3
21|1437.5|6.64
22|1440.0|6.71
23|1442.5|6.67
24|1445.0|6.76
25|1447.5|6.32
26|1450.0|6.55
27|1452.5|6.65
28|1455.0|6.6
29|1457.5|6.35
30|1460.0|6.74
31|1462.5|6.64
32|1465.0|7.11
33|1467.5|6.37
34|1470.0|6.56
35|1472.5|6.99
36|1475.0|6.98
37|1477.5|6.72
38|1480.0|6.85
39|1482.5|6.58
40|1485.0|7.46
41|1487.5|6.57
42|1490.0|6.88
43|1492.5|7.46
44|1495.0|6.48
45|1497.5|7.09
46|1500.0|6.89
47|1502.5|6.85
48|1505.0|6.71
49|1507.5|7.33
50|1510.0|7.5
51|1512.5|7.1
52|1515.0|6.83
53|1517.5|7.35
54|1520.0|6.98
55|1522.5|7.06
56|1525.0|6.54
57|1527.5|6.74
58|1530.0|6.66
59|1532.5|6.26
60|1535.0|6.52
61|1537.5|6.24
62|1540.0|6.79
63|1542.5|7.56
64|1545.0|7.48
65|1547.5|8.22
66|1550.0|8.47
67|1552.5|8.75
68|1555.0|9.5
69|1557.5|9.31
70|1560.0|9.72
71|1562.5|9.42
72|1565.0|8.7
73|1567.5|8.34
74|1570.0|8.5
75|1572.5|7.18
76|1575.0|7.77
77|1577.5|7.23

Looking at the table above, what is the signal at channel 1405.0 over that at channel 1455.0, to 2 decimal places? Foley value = 0.95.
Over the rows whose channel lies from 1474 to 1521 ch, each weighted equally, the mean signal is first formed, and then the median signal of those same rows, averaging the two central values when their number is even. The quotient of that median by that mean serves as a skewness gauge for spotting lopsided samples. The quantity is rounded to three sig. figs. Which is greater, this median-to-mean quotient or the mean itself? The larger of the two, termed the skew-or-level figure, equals 6.98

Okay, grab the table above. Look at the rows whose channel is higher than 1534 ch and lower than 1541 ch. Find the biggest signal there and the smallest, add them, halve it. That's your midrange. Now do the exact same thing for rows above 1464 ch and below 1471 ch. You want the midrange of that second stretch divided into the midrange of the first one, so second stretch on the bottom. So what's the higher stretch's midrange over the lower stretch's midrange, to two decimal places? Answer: 0.97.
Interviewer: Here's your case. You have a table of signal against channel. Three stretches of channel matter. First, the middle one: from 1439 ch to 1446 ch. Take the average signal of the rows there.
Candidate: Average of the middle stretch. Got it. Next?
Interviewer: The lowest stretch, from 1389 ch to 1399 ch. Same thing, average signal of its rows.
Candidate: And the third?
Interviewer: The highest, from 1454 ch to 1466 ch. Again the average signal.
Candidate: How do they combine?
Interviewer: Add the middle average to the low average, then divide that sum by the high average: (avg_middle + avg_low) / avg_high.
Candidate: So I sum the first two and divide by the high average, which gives 2.0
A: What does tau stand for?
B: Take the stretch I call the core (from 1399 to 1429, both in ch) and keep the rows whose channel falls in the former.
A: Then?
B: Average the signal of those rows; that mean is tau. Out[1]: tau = 6.4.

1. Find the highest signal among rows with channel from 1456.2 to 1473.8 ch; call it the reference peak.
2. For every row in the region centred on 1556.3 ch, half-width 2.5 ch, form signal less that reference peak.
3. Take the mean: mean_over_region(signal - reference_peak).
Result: 2.3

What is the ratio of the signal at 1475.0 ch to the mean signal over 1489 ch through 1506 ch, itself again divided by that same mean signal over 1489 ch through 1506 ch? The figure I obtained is 0.146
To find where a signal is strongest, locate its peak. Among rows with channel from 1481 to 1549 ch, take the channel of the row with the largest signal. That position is 1547.5 ch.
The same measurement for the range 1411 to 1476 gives 1465.0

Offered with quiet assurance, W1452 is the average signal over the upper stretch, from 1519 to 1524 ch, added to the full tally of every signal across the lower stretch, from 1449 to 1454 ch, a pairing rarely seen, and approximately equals 20.2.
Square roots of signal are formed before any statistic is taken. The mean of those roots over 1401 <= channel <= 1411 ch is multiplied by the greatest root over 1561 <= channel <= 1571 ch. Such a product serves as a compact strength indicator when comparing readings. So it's 7.8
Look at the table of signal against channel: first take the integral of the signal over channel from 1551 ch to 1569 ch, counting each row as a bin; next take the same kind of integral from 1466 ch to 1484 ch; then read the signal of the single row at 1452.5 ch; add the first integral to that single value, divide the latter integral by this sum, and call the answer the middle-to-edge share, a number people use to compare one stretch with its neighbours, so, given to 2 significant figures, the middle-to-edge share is 0.71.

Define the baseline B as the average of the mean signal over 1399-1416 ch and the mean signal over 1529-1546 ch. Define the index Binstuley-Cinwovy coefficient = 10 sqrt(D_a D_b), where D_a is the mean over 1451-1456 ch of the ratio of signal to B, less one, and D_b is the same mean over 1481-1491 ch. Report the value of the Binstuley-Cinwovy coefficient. 0.25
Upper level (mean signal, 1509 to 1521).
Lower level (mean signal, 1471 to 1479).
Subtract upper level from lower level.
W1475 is -0.26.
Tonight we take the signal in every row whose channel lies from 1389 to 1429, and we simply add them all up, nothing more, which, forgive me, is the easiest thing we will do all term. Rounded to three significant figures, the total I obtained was 102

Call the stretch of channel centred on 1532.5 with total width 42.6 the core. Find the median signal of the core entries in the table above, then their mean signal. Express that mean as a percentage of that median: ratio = 102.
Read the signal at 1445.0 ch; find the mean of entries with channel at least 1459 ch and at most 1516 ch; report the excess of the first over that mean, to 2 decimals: -0.14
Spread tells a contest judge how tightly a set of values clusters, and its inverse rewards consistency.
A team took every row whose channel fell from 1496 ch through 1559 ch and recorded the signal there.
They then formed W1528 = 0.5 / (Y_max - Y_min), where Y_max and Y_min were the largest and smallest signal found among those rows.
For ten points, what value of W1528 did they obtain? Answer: 0.15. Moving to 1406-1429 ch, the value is 0.61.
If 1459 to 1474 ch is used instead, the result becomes 0.68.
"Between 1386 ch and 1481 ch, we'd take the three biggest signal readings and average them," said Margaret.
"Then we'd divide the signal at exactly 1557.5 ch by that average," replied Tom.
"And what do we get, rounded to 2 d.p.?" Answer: 1.32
